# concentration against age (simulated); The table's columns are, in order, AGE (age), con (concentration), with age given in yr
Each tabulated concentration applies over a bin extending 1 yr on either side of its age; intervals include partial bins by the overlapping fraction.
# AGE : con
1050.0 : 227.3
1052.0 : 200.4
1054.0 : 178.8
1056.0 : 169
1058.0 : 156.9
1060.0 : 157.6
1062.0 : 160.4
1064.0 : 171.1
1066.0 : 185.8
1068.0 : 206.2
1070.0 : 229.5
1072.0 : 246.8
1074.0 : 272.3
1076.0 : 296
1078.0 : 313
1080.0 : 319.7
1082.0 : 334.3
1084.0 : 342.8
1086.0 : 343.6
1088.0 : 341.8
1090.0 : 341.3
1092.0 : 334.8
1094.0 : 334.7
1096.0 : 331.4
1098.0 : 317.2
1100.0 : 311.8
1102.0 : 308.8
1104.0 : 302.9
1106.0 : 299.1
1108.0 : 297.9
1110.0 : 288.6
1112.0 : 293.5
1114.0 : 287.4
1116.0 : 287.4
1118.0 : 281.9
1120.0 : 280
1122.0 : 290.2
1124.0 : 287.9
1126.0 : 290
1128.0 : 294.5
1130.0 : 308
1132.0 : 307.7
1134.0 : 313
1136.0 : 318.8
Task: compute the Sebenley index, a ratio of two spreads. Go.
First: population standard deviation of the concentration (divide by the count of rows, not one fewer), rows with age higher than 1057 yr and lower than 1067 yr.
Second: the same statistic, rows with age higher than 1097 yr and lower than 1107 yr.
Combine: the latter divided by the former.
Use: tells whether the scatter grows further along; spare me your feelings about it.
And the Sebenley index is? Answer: 0.58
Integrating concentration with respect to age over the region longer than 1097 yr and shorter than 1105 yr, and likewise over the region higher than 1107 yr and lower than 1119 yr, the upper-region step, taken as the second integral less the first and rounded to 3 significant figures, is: 992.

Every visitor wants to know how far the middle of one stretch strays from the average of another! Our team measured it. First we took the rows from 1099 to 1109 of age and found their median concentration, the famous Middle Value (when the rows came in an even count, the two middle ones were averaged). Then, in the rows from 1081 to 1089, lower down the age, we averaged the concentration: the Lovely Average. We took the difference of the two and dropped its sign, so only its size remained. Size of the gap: 38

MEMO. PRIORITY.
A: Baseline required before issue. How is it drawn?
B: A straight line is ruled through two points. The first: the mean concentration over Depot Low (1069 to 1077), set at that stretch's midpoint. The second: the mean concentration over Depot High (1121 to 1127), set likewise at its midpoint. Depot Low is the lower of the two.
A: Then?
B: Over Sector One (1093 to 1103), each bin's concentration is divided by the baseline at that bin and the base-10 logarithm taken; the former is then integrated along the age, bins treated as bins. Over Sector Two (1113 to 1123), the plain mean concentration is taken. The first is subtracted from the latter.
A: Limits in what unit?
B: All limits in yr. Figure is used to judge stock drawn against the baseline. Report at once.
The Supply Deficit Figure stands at 285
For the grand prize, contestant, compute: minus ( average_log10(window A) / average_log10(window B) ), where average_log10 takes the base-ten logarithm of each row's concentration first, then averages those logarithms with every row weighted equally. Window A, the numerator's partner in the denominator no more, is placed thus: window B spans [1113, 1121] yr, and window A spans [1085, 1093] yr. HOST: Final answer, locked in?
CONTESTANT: -1.032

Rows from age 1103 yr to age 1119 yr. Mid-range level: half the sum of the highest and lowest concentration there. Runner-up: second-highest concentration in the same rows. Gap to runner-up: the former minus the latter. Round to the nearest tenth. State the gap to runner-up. -6.7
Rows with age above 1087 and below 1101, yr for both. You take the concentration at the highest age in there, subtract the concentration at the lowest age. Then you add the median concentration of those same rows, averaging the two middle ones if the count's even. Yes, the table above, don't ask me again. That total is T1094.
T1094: 305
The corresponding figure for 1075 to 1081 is 337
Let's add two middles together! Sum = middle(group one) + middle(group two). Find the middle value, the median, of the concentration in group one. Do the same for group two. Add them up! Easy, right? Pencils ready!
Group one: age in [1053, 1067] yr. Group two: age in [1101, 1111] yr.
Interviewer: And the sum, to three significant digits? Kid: 468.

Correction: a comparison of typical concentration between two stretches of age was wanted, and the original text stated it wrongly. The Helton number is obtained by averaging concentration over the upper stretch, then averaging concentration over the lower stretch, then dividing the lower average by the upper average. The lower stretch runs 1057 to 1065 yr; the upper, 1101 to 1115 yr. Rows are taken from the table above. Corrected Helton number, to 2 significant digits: 0.54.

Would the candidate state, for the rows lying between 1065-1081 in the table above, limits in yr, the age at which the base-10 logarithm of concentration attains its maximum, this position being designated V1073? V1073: 1080.0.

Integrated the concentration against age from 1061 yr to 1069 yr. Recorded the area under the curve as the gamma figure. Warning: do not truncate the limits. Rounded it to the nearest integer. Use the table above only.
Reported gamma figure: 1447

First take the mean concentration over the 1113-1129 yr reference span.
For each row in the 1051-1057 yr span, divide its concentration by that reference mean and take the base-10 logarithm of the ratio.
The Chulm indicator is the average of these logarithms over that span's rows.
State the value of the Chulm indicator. -0.20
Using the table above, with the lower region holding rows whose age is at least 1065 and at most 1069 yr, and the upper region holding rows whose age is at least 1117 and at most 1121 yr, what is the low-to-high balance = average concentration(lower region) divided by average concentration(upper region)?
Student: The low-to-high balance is 0.70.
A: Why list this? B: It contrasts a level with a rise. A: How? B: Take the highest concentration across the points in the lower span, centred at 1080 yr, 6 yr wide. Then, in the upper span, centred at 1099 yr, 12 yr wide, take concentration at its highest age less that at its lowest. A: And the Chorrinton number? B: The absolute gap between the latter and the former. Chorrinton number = 366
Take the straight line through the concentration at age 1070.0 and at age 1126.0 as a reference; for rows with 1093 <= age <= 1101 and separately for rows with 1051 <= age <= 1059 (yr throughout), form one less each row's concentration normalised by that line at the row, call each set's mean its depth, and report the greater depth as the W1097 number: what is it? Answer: 0.17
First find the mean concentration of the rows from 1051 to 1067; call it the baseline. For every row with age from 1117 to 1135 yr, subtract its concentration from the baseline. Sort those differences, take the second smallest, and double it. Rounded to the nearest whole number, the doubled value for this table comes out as -271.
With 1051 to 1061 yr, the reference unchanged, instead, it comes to -13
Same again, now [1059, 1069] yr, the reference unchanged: -27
